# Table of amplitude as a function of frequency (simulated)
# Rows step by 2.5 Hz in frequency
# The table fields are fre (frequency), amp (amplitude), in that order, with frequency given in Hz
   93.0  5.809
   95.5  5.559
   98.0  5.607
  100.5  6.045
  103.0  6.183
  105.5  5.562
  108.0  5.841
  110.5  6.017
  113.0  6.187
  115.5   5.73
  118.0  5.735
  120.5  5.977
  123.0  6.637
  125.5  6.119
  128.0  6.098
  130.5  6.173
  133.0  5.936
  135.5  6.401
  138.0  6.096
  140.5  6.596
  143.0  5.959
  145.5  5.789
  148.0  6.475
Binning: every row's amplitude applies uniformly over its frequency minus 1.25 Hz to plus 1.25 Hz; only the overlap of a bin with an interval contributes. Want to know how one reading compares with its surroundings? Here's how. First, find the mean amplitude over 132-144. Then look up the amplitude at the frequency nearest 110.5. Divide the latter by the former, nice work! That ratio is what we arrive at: 0.97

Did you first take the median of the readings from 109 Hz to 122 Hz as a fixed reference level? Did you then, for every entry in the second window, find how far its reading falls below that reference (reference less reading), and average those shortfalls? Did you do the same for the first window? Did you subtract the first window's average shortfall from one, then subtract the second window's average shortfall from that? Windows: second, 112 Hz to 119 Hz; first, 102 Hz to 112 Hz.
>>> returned 0.83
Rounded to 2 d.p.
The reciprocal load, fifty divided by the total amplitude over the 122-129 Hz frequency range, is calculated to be 2.65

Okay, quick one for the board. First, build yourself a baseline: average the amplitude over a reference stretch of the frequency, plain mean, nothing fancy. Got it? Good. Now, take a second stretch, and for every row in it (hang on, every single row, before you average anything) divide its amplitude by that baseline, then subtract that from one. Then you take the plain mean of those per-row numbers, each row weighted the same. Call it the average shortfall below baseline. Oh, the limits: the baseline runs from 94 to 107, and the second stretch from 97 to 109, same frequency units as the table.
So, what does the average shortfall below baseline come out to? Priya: -0.01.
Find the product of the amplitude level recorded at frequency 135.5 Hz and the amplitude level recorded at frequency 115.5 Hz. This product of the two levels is 36.7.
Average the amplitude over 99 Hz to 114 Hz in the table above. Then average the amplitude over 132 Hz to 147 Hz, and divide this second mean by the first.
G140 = 1.03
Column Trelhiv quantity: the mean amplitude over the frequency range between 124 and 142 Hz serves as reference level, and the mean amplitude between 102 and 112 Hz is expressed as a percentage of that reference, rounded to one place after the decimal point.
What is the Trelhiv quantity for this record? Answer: 95.1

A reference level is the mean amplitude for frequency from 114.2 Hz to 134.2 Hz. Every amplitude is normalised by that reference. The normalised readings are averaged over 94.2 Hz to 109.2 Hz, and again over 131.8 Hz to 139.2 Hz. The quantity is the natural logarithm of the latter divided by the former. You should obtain 0.058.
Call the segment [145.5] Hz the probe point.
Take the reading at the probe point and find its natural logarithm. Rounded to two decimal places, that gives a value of 1.76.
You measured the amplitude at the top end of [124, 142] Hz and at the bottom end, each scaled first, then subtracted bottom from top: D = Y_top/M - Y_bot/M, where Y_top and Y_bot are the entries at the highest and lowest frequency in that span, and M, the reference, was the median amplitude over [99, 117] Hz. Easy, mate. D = 0.079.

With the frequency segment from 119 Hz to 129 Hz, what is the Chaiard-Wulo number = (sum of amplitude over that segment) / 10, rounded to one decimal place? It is 2.5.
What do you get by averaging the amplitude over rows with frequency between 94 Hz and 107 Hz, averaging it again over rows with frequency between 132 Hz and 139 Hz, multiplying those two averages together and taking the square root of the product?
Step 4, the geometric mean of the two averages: 5.97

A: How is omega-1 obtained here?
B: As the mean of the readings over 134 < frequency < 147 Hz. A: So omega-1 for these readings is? 6.17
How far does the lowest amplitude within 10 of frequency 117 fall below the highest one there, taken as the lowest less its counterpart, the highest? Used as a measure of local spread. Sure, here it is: -0.9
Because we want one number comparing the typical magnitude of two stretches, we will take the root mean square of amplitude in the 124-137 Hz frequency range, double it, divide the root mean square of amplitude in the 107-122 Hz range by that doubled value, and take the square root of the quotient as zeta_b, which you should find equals 0.694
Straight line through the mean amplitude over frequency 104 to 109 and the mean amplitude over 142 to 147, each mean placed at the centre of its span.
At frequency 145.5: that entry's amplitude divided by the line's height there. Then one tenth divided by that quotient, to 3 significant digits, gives 0.102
